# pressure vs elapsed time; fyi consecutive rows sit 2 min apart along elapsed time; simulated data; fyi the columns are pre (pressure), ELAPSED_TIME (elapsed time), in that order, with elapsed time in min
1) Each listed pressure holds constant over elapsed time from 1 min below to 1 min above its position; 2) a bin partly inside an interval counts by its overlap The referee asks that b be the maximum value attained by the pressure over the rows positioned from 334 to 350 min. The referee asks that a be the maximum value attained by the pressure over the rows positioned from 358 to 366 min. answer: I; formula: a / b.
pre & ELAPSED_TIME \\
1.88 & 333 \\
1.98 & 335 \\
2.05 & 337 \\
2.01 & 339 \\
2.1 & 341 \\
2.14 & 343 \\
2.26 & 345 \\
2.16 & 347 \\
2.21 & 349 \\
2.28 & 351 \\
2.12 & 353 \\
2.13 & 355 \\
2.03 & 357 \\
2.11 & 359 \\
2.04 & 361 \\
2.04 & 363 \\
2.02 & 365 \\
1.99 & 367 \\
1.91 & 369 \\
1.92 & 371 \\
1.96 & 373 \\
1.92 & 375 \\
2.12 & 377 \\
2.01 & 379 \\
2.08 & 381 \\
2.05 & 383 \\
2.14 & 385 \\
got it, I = 0.93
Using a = 2.11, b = 2.26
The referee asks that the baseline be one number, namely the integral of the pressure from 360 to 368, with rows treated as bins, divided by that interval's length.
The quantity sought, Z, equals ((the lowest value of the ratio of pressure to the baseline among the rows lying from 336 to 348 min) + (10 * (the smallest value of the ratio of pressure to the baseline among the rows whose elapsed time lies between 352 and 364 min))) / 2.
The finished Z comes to 5.52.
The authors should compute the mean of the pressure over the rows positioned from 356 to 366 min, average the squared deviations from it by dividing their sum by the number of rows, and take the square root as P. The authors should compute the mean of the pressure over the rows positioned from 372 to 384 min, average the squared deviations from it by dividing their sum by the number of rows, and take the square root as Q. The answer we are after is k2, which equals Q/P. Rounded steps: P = 0.032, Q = 0.068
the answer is 2.15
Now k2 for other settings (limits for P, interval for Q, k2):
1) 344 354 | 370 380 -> 1.25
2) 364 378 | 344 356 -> 0.89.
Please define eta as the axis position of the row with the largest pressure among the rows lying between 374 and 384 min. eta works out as 377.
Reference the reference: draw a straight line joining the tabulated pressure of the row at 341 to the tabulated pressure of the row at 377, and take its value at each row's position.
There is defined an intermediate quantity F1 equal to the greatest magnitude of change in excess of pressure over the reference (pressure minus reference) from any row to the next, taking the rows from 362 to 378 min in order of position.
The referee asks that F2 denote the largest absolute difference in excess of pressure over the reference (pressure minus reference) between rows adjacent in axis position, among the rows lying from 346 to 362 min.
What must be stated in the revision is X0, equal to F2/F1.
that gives 0.81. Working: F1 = 0.199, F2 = 0.16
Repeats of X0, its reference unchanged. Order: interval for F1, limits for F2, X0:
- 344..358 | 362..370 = 0.50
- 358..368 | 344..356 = 2.27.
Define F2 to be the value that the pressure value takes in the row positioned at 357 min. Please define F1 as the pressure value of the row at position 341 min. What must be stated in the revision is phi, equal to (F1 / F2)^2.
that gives 1.07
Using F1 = 2.1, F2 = 2.03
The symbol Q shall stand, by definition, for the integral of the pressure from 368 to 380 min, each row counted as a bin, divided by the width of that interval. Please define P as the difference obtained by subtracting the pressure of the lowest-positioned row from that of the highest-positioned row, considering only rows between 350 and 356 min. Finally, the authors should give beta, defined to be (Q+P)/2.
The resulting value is 0.91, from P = -0.15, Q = 1.97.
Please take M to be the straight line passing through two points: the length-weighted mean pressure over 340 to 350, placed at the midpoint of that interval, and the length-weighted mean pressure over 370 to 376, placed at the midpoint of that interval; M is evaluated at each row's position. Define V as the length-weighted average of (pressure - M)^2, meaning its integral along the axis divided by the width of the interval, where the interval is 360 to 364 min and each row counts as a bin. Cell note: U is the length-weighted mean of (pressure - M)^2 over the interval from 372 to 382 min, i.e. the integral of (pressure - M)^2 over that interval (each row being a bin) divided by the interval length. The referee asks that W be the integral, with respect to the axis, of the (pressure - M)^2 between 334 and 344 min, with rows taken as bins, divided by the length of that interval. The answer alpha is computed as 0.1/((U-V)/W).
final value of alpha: 0.158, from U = 0.022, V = 0.00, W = 0.035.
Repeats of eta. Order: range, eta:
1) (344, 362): 351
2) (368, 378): 377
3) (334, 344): 343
